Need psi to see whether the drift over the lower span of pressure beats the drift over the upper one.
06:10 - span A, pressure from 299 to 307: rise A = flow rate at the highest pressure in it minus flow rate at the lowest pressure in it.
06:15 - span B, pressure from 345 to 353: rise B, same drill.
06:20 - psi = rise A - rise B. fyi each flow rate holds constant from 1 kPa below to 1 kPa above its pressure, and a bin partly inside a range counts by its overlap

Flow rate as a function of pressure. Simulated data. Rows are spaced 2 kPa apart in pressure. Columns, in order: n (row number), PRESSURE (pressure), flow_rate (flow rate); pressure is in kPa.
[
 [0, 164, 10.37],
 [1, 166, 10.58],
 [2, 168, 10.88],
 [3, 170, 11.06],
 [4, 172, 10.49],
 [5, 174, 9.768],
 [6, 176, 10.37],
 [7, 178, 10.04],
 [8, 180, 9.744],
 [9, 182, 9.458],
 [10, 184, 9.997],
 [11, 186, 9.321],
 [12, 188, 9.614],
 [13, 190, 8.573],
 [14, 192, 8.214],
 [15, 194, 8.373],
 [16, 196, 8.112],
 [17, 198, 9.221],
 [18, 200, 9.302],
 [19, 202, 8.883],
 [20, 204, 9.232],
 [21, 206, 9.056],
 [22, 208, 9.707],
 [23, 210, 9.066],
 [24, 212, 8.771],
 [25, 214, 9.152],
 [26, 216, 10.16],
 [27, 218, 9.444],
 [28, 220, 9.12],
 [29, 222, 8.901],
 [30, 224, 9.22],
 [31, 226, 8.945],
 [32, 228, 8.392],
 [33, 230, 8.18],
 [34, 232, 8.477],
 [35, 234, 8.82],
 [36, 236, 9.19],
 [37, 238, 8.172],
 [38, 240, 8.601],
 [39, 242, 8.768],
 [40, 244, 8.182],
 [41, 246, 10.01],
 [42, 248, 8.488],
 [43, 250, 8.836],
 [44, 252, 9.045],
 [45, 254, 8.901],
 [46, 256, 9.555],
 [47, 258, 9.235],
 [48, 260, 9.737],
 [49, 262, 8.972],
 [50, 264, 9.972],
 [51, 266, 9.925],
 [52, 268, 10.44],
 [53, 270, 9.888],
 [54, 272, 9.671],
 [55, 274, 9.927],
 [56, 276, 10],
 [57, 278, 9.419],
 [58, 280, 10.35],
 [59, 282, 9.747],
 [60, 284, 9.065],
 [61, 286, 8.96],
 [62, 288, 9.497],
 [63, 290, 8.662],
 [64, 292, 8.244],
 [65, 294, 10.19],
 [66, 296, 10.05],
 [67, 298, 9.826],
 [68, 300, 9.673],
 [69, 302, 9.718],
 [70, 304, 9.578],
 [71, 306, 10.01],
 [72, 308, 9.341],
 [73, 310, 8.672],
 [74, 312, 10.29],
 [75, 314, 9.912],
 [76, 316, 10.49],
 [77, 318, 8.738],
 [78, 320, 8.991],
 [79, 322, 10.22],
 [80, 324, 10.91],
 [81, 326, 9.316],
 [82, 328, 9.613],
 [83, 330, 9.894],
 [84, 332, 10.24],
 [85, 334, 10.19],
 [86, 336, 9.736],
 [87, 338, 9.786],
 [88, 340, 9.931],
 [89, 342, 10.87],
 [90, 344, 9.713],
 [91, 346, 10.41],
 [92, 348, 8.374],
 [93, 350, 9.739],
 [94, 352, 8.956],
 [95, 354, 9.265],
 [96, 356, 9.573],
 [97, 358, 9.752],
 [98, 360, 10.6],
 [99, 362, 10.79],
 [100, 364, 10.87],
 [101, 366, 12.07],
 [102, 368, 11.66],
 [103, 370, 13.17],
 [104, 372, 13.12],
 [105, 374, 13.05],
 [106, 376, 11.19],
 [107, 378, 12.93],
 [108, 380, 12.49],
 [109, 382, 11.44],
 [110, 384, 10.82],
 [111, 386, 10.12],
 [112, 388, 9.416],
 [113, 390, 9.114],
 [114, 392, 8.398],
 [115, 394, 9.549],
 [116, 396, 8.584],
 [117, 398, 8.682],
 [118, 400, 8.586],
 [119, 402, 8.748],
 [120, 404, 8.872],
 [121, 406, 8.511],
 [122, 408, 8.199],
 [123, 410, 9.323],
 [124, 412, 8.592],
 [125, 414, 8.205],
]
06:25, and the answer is 1.8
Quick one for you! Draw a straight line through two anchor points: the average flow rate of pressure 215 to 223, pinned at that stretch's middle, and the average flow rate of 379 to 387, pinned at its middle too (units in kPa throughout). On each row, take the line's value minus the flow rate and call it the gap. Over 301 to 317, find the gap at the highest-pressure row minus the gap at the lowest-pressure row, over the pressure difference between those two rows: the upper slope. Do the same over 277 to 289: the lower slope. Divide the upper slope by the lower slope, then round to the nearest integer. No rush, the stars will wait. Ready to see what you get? -14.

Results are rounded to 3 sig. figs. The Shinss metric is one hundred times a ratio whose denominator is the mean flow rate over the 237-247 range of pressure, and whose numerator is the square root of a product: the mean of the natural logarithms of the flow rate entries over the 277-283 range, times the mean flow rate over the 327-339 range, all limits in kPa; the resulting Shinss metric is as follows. 54.4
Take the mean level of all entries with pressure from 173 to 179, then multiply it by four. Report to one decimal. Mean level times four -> 40.2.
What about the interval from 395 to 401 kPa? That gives 34.5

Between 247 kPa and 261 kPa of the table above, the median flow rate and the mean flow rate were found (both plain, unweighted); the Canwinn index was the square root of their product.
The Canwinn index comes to 9.1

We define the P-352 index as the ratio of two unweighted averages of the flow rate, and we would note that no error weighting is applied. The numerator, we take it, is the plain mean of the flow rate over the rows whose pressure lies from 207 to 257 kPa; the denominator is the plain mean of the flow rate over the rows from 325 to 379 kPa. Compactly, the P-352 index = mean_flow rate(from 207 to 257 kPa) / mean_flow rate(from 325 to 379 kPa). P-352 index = 0.85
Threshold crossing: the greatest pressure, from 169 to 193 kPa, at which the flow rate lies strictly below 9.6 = 192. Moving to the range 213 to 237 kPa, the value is 236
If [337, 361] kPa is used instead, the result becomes 356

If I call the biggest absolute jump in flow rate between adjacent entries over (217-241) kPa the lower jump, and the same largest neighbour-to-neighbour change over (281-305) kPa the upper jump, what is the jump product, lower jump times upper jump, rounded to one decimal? 2.0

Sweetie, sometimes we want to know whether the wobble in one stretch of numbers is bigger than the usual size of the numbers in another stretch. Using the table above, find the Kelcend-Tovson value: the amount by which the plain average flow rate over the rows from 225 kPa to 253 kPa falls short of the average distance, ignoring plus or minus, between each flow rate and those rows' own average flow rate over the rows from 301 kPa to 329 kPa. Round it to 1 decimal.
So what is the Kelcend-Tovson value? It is -8.2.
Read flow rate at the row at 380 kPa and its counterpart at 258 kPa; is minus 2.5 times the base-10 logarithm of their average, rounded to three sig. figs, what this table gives -2.59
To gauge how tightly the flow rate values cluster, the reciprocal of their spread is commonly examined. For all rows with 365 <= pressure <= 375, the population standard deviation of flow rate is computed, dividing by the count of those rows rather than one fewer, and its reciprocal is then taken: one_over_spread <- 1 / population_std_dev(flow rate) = 1.60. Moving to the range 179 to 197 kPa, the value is 1.46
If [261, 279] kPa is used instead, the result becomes 2.57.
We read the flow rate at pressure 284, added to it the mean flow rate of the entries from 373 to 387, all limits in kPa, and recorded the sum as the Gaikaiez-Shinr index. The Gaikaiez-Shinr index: 20.8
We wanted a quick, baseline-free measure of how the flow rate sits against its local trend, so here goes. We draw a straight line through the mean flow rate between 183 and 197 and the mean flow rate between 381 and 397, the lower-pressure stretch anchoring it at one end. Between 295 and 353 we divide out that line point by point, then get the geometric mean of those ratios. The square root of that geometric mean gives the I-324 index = 1.017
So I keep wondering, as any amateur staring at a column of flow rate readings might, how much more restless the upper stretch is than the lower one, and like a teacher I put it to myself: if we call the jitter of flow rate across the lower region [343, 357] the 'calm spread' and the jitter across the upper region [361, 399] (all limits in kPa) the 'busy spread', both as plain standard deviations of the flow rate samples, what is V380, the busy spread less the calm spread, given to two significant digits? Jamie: 0.99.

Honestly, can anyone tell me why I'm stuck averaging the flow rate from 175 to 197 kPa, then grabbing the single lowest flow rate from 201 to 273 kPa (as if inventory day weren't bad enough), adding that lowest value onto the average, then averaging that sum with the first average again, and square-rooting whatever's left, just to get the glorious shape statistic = 3.65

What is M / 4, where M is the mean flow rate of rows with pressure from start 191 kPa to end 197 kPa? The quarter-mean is 2.06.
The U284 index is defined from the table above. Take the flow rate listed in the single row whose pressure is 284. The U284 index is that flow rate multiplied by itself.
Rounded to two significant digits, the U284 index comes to 82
